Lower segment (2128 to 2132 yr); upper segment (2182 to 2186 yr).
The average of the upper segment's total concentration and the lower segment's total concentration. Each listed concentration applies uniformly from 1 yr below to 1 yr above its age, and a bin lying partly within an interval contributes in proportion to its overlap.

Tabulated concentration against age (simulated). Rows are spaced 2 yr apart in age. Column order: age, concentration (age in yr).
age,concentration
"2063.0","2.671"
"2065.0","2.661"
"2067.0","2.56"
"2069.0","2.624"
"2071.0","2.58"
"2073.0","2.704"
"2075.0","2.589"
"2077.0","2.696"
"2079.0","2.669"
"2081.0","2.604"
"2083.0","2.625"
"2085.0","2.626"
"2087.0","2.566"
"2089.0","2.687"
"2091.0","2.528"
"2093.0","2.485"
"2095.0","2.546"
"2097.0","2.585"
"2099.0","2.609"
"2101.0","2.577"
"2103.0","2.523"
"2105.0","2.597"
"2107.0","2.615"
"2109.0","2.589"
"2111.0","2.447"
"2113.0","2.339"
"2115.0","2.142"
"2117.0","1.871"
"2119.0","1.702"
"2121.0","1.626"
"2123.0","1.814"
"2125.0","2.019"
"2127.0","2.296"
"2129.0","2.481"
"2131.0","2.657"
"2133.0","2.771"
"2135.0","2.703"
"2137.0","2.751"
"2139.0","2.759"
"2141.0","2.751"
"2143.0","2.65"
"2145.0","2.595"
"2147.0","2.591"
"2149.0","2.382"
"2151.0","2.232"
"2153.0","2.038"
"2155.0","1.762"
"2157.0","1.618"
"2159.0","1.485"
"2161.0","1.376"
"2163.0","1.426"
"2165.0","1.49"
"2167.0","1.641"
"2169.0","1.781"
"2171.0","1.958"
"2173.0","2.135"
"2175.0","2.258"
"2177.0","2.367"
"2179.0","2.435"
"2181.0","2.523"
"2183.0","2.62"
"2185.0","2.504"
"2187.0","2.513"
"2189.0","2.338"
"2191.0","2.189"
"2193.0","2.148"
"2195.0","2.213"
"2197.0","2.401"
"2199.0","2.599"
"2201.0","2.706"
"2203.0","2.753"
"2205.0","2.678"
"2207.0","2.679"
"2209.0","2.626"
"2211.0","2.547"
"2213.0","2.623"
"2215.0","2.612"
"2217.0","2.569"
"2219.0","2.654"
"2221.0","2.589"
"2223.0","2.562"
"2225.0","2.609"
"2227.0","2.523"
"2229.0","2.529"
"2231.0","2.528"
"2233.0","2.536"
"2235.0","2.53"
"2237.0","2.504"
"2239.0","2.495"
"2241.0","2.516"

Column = 5.13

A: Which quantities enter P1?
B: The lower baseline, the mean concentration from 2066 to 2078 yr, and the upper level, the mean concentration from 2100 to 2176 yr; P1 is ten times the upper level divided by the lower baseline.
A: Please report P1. 8.4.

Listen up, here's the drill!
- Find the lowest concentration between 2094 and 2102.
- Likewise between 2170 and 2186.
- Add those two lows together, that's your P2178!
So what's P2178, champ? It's 4.5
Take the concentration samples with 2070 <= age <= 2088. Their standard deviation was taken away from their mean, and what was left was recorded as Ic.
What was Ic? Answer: 2.58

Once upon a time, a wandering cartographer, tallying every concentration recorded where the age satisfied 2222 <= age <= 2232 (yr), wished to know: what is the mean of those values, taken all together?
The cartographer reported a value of 2.55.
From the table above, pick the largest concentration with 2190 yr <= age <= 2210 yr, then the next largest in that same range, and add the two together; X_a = 5.46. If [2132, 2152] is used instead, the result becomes 5.53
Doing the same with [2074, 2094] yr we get 5.38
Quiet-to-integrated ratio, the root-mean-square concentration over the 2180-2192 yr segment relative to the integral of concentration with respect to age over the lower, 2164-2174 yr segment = 0.136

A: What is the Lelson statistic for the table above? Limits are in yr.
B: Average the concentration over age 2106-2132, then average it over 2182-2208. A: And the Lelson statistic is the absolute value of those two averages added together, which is 4.69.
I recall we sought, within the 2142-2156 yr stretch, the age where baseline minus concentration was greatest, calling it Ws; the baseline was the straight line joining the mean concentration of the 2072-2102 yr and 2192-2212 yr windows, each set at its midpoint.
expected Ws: 2155.0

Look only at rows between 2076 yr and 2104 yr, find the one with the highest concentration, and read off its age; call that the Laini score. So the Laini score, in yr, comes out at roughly 2077.0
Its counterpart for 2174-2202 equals 2201.0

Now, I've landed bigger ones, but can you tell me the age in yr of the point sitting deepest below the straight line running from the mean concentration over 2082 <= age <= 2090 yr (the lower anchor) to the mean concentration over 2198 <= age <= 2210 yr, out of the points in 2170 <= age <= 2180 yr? 2171.0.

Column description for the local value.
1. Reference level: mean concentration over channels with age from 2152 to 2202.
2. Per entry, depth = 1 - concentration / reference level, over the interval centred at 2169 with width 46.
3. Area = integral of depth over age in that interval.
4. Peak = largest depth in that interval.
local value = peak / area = 0.55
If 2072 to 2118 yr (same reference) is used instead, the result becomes -0.01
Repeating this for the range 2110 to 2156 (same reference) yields -0.05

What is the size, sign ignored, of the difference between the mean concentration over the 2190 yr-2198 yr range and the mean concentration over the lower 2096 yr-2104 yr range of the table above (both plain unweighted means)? 0.34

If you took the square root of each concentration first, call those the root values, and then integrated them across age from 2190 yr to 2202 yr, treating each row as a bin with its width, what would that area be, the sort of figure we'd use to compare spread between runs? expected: 18.5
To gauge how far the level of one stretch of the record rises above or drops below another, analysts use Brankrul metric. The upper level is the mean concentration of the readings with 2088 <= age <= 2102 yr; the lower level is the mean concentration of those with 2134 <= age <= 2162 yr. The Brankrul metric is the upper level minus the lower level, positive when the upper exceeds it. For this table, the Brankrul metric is 0.31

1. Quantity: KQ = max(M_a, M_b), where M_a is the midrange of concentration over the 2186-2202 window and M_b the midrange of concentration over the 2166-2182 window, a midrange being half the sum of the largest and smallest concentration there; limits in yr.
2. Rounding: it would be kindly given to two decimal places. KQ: 2.43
